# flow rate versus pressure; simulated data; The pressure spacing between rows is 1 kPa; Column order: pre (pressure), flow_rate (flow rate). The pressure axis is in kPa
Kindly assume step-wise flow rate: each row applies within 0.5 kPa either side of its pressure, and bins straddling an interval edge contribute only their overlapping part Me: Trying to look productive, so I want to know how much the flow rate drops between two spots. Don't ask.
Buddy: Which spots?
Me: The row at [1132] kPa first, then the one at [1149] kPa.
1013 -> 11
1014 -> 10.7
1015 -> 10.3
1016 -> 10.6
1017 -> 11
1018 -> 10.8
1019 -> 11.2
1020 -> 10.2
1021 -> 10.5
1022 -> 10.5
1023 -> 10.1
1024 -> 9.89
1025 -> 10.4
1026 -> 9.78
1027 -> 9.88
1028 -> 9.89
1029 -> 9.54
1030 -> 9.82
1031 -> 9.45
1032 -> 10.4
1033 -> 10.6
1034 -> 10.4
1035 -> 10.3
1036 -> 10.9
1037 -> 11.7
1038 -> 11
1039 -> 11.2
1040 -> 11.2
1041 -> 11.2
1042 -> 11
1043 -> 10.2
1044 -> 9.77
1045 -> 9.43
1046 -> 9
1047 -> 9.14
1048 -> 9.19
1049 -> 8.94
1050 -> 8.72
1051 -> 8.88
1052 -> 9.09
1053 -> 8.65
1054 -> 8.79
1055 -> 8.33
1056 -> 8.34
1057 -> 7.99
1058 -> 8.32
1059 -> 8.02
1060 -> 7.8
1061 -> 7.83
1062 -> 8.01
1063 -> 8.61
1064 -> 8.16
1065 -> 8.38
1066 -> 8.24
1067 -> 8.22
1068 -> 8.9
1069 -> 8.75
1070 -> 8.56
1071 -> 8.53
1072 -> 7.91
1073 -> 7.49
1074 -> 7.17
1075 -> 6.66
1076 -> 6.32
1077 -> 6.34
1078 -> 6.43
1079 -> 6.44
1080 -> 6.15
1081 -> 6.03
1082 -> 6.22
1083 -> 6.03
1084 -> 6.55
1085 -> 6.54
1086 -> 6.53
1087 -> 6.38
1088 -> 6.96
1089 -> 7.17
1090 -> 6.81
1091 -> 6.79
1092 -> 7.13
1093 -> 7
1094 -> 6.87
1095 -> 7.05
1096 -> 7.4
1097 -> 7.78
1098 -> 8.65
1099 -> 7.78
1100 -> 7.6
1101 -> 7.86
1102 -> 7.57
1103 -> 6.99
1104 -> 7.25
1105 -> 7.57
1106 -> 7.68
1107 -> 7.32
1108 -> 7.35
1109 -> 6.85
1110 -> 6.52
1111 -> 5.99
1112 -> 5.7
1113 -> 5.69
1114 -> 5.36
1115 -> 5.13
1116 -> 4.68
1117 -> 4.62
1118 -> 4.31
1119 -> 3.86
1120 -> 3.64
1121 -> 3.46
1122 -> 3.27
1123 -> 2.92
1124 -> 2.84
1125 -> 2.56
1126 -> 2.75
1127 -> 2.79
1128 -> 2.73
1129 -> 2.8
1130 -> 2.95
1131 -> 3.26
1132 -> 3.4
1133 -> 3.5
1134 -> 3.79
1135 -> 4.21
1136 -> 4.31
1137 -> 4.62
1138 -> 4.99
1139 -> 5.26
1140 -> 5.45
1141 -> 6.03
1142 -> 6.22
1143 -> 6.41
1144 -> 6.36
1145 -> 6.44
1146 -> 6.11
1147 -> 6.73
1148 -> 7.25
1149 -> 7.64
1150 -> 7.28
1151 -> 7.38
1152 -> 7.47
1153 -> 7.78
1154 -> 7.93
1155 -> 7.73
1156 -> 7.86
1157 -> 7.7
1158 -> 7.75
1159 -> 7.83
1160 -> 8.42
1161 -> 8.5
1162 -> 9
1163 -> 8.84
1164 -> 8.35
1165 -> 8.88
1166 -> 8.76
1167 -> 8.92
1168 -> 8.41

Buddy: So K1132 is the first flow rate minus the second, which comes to -4.2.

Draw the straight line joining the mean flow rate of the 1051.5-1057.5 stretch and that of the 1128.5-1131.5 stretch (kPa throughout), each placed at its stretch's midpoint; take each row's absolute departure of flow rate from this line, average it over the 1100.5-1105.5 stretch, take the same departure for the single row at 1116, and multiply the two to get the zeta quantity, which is 1.6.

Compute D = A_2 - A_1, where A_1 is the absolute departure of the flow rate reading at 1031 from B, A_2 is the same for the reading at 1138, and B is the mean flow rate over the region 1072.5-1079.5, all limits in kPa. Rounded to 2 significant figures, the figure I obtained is -1.1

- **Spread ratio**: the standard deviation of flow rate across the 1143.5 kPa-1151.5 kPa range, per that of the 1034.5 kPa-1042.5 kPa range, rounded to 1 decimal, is 1.4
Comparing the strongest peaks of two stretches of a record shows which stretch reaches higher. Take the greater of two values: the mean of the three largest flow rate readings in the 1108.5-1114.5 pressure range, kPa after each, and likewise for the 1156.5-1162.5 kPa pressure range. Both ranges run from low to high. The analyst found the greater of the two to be 8.6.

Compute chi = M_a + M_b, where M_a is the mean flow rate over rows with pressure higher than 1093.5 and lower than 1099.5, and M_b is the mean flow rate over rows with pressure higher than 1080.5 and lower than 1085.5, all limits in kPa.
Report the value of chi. 13.9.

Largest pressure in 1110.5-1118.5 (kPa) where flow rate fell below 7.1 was 1118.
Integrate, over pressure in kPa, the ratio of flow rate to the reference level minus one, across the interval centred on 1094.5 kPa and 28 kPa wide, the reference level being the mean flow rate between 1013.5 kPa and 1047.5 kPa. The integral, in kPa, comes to -8.8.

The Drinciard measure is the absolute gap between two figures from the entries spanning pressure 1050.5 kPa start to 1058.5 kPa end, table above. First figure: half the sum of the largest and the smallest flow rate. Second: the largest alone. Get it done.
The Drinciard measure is 0.55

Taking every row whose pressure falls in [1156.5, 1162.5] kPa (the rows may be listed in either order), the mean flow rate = 8.2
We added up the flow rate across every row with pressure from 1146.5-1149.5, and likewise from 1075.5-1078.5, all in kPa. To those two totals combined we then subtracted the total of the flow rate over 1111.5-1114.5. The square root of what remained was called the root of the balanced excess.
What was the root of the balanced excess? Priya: 4.89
